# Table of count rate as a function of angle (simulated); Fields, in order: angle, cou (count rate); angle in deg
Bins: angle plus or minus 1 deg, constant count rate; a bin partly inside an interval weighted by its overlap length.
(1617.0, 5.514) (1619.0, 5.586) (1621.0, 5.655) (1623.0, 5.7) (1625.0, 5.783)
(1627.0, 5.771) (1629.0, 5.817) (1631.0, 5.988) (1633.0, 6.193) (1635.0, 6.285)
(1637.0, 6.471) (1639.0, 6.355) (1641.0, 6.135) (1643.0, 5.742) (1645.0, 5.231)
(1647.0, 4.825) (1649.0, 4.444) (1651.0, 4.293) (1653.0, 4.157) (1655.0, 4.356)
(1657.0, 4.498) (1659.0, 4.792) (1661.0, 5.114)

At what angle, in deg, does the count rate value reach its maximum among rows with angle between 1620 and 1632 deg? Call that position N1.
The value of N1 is 1631.0 deg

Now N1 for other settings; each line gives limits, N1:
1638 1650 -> 1639.0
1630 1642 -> 1637.0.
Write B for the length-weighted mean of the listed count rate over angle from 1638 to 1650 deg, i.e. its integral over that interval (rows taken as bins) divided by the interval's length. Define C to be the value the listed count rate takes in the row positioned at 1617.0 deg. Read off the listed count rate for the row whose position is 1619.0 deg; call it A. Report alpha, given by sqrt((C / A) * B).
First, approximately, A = 5.586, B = 5.5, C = 5.514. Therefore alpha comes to 2.32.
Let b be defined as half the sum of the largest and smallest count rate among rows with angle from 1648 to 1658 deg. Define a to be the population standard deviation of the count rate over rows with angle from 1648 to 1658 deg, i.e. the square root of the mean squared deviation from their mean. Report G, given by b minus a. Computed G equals 4.2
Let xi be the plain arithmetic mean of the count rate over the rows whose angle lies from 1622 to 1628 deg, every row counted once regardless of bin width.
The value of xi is 5.75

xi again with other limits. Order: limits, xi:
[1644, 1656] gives 4.55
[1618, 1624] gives 5.65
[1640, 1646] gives 5.70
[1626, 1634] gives 5.94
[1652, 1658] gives 4.34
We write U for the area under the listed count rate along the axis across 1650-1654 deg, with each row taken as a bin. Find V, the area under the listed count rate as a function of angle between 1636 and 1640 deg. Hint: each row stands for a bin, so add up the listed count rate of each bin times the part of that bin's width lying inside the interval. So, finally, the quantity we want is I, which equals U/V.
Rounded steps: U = 17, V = 26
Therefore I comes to 0.7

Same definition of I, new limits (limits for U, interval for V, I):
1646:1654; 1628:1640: 0.5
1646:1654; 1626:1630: 1.5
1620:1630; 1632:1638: 1.5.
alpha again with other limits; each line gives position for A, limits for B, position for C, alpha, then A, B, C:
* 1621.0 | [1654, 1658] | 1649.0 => 1.87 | 5.655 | 4.4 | 4.444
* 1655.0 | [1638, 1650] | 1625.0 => 2.69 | 4.356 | 5.5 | 5.783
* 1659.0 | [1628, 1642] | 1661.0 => 2.57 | 4.792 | 6.2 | 5.114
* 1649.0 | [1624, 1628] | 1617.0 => 2.68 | 4.444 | 5.8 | 5.514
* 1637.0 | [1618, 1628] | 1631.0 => 2.30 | 6.471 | 5.7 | 5.988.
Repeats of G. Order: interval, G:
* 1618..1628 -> 5.6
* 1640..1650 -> 4.7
